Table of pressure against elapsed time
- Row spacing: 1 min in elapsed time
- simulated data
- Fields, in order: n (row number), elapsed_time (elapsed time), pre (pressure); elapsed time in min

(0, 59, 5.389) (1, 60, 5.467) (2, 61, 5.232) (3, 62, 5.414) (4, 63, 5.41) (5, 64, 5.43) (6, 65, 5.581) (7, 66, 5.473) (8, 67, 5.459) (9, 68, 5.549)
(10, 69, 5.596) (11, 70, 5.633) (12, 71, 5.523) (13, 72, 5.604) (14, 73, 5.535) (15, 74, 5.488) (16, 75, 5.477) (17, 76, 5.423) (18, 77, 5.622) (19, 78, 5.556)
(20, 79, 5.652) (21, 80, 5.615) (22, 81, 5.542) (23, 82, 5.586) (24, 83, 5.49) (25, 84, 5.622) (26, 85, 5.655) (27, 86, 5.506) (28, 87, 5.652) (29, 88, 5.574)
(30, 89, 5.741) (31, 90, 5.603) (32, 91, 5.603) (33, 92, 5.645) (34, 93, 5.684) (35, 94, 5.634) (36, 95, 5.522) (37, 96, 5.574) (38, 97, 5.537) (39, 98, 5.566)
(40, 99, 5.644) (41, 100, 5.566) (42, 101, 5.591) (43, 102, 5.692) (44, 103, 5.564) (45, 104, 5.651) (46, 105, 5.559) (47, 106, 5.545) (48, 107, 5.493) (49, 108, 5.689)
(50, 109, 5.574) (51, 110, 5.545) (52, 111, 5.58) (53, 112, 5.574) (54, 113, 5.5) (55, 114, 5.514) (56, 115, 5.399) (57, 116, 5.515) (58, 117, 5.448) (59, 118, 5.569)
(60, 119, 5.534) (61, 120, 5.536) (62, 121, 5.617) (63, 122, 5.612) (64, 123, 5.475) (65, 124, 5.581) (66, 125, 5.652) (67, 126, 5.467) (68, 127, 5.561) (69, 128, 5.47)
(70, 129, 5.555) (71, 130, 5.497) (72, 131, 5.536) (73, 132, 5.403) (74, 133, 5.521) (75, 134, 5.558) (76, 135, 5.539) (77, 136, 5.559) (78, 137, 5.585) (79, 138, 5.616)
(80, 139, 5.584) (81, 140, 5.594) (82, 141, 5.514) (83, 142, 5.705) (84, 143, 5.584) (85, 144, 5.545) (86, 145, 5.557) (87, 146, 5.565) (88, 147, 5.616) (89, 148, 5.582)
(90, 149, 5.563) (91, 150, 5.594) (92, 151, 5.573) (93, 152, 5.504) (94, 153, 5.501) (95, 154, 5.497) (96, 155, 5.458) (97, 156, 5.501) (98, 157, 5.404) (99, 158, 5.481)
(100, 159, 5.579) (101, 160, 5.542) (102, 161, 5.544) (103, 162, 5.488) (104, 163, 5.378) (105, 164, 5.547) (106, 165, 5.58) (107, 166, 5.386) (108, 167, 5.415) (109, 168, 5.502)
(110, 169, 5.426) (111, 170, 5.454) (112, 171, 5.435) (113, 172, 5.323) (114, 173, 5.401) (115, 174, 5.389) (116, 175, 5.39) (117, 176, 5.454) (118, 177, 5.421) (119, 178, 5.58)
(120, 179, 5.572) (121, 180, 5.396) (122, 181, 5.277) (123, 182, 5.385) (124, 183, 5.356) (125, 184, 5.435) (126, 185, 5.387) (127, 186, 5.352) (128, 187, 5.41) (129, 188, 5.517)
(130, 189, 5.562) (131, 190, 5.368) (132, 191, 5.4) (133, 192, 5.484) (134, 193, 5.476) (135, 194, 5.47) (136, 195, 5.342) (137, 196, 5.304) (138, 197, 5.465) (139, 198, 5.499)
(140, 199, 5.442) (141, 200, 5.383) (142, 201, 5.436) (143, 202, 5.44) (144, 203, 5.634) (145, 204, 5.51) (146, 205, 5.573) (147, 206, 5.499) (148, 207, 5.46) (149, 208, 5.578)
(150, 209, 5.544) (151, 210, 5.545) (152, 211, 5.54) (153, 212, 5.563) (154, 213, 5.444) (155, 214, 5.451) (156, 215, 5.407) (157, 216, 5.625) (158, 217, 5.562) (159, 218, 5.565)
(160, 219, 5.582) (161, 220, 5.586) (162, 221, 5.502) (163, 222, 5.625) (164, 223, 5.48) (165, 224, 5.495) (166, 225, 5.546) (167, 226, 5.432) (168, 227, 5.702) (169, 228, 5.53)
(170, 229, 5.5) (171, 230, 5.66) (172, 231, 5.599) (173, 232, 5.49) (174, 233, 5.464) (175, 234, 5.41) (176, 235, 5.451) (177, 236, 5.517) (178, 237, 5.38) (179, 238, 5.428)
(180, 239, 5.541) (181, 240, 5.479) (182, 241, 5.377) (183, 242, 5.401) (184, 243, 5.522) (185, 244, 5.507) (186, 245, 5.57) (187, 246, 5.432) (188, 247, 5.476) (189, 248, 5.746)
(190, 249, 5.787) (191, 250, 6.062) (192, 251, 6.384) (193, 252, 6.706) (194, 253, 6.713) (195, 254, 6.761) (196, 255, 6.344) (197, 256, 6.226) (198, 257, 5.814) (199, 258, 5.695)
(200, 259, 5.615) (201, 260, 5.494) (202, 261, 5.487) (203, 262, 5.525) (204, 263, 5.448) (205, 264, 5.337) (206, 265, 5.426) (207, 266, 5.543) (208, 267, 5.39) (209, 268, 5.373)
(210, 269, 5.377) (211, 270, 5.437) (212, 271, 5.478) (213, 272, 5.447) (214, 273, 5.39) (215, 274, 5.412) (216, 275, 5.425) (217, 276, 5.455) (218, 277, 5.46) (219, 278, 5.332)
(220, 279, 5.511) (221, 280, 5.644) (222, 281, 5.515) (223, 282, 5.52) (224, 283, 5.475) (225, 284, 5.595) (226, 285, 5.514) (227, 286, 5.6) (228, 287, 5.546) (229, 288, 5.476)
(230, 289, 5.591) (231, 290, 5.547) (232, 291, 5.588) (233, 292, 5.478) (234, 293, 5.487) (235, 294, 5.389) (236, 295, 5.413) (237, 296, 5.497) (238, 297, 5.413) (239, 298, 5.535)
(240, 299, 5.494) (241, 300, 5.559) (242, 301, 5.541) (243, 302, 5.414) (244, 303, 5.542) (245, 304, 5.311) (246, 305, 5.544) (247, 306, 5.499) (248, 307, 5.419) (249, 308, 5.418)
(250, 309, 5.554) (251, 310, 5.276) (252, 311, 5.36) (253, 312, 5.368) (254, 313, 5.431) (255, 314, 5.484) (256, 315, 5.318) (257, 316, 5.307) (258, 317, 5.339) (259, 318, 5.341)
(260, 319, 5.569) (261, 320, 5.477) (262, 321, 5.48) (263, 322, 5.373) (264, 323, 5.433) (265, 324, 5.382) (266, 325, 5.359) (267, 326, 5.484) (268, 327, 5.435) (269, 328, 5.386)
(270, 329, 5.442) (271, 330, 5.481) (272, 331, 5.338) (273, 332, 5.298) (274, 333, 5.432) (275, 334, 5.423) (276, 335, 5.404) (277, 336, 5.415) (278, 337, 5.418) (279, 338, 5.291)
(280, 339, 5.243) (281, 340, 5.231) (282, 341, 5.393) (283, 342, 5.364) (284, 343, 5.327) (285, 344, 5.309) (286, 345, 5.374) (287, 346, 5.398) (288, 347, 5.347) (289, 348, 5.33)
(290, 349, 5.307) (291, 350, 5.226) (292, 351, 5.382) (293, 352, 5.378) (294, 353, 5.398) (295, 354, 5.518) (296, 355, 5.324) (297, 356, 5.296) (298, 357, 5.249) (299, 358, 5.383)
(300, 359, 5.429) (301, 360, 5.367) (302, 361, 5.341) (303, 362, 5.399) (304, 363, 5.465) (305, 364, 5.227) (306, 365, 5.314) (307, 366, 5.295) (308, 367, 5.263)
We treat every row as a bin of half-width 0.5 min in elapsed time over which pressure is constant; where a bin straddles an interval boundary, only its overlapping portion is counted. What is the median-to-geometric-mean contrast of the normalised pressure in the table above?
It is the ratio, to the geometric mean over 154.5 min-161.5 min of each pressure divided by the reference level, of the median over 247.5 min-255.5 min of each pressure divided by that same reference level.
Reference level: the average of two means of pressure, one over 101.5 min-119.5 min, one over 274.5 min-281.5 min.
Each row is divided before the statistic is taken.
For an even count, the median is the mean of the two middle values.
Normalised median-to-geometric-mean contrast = 1.16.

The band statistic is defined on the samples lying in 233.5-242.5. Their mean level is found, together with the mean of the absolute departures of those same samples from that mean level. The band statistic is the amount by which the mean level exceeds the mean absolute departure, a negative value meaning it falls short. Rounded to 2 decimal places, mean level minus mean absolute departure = 5.39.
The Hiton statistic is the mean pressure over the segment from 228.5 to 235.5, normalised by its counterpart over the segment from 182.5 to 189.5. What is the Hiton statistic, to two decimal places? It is 1.01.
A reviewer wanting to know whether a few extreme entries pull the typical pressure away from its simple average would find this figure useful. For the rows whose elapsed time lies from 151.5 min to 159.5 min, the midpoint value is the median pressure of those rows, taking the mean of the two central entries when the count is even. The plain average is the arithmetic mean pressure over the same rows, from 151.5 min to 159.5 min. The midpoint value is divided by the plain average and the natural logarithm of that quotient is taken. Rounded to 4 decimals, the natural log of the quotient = 0.0015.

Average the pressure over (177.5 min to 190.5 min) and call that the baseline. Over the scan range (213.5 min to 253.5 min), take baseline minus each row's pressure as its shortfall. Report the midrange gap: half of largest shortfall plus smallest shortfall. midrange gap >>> -0.61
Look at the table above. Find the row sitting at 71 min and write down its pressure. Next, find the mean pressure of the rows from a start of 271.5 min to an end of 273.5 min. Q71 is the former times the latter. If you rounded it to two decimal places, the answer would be 29.93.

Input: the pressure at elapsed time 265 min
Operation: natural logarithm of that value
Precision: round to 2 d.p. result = 1.69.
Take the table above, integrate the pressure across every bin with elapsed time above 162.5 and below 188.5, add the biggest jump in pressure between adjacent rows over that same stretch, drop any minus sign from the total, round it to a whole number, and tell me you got 141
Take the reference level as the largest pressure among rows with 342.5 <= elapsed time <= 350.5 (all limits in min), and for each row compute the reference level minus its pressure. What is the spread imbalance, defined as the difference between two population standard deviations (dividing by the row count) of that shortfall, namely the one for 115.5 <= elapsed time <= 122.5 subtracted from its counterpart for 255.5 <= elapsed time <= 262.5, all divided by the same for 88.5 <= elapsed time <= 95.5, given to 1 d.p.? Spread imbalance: 3.0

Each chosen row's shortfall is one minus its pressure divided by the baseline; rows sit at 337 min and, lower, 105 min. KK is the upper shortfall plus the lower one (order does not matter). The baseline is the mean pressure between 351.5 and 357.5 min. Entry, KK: -0.048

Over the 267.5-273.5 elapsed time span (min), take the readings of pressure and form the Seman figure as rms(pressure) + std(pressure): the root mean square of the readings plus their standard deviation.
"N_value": 5.46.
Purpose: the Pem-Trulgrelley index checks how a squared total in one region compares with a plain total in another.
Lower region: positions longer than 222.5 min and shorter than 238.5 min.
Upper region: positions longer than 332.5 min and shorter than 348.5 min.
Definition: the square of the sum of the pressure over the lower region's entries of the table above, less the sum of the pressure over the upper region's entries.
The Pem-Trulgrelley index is 7673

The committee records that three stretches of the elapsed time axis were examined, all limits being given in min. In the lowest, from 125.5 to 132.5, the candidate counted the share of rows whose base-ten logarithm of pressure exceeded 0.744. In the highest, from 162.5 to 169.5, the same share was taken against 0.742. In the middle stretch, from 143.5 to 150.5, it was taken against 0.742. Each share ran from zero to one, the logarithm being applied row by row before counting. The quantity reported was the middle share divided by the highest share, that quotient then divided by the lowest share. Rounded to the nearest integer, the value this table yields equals 12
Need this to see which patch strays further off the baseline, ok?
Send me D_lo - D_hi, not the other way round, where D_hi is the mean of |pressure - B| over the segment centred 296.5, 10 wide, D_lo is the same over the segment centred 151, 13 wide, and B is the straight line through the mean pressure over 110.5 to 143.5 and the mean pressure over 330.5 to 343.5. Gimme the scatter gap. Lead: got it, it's -0.04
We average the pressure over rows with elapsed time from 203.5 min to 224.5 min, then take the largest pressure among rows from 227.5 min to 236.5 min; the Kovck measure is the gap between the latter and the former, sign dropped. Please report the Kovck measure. 0.13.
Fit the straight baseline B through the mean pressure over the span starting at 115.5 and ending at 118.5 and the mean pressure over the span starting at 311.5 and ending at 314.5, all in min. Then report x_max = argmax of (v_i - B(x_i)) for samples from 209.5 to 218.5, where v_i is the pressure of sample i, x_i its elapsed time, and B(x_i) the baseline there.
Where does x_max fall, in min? 216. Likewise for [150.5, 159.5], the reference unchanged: 159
